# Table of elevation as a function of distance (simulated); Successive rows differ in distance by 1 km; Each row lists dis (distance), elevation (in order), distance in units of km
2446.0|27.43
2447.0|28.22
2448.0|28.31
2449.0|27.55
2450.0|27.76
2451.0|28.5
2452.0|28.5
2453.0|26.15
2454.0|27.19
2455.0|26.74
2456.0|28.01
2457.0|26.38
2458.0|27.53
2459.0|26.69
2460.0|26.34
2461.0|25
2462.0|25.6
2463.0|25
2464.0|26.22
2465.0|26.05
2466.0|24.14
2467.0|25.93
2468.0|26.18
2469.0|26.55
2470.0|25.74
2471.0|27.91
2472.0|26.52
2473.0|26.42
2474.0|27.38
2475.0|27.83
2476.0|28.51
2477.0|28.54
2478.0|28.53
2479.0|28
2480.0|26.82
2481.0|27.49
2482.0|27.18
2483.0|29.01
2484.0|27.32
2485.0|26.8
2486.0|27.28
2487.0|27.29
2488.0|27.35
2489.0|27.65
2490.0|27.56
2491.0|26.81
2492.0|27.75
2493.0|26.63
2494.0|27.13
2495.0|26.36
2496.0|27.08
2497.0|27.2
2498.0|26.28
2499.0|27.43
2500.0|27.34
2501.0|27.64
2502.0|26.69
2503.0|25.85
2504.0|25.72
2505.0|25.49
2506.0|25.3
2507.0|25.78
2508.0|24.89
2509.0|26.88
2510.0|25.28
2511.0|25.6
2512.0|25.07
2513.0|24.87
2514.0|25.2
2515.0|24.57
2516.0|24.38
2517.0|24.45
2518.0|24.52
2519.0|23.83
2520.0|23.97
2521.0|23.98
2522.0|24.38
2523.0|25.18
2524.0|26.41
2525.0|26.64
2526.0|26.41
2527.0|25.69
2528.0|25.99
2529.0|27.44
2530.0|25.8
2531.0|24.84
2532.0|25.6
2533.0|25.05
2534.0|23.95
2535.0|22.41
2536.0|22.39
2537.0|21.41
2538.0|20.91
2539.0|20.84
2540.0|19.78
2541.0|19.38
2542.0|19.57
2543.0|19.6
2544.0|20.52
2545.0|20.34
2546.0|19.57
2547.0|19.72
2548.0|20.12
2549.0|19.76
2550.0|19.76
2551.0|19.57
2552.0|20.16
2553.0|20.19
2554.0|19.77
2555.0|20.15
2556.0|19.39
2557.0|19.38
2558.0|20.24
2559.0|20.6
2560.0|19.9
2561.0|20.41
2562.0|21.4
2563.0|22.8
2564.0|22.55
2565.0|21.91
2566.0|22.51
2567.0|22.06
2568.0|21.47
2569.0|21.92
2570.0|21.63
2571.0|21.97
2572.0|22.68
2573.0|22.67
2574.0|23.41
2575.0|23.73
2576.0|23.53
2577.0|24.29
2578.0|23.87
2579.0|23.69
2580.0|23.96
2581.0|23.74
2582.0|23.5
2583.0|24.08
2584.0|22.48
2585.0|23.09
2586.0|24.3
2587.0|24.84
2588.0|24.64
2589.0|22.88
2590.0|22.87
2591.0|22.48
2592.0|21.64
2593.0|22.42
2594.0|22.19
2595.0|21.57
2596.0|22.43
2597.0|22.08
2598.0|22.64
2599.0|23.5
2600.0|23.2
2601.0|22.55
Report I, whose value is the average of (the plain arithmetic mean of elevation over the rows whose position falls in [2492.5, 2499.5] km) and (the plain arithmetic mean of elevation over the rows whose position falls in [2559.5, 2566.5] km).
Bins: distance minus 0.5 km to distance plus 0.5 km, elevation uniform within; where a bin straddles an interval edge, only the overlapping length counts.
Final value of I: 24.3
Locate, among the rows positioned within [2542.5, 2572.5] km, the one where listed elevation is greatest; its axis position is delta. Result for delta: 2563.0 km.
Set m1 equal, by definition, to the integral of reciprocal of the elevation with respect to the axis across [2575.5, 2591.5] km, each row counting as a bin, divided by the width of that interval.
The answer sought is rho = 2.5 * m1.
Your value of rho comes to 0.106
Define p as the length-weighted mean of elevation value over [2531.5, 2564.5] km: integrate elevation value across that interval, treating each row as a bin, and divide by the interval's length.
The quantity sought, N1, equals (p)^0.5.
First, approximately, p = 20.8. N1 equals 4.56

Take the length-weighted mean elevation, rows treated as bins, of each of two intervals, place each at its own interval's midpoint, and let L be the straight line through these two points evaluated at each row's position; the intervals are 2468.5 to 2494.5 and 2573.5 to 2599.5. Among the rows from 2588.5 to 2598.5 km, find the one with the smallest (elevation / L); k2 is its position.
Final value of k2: 2592.0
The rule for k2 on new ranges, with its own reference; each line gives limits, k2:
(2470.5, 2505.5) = 2473.0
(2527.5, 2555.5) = 2541.0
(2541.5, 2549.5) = 2542.0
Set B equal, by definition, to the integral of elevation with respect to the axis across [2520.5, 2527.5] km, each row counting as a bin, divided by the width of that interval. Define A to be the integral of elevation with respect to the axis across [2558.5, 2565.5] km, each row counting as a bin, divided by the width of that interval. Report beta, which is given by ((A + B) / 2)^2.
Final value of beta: 550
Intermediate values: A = 21.4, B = 25.5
